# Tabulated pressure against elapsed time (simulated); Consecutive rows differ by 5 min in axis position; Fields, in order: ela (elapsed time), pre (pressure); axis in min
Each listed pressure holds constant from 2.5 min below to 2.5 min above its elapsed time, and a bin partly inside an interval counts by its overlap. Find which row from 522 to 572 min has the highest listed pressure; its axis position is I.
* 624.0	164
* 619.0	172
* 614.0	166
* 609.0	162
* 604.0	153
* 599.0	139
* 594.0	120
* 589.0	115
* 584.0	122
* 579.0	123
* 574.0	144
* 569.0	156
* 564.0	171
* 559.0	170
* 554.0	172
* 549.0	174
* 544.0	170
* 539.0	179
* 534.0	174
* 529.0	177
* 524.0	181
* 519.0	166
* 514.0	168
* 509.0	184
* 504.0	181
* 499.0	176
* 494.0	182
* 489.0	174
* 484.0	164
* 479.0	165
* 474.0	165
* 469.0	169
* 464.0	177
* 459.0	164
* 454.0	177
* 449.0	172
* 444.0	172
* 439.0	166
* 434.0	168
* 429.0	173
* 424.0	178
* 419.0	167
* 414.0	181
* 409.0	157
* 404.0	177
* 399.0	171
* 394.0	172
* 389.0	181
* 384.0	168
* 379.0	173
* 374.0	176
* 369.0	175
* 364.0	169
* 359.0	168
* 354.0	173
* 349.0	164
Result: 524.0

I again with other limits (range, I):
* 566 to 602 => 569.0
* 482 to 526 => 509.0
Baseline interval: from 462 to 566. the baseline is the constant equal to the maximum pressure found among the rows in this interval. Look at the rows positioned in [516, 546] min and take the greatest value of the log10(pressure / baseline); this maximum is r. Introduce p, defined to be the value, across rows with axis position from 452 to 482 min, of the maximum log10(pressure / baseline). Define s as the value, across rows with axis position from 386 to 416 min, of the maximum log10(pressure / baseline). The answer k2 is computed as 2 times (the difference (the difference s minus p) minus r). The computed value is 0.03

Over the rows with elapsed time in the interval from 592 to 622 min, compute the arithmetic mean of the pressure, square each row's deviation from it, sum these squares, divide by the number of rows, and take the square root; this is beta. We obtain 18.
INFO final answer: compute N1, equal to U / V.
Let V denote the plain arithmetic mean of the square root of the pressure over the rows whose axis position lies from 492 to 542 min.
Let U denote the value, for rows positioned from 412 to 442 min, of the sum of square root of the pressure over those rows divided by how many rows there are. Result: 0.99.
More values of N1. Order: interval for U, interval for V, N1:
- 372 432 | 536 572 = 1.01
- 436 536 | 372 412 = 1.00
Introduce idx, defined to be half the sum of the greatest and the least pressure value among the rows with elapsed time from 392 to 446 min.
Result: 169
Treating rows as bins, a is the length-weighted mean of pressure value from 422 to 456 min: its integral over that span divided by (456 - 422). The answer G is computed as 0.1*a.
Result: 17.2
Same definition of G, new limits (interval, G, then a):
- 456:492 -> 16.9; 169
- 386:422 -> 17.2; 172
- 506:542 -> 17.6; 176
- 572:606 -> 13.0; 130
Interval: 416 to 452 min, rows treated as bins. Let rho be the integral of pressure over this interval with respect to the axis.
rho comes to 6159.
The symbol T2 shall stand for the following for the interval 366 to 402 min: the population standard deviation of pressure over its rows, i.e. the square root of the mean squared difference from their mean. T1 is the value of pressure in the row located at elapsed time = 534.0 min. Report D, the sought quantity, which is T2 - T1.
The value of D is -170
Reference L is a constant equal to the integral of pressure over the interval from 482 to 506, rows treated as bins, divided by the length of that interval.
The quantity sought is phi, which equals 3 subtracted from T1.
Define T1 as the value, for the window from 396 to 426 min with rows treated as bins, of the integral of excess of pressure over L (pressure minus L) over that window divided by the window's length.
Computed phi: -7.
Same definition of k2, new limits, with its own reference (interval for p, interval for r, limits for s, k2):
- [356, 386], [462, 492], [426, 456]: 0.04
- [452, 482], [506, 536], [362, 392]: 0.02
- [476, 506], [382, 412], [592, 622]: -0.03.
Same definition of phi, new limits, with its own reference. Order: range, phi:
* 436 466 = -7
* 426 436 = -8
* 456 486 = -11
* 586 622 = -32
